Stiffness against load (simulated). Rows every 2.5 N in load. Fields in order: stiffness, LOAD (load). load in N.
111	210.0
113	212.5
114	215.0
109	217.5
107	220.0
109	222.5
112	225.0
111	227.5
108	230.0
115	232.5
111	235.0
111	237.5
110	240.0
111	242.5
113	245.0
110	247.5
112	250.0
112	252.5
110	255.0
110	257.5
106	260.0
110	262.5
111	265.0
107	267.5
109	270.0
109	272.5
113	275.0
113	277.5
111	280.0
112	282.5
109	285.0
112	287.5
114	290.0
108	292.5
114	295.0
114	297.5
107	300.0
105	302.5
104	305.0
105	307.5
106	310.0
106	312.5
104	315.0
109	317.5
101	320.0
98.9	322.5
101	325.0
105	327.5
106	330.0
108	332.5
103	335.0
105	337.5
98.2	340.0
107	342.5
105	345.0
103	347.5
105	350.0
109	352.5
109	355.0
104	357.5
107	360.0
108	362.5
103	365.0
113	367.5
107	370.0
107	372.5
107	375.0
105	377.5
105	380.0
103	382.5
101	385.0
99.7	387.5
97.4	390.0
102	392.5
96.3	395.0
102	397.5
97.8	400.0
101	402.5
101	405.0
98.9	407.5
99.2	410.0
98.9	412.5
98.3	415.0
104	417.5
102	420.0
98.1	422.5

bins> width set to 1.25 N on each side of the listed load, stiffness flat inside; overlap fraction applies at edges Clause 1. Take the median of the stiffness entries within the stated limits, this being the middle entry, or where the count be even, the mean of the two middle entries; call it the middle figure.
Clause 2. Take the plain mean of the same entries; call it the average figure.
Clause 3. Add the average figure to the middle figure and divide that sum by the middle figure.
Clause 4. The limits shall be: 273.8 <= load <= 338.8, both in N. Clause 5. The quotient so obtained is 2.01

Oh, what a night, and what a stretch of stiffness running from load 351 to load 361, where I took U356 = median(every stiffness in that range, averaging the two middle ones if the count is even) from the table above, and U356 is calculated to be 108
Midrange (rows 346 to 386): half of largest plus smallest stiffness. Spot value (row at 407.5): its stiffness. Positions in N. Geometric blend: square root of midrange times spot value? 102.9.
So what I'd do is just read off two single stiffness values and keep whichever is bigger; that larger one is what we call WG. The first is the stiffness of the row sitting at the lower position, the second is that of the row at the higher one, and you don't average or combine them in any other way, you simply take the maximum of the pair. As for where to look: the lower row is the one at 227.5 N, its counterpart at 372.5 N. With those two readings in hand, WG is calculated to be 111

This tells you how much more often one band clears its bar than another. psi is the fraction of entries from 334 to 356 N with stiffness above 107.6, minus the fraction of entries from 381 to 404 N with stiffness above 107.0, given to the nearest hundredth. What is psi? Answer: 0.22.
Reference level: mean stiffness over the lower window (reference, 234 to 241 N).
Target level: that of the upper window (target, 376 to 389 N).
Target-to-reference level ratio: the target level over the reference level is 0.93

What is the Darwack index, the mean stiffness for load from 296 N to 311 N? 107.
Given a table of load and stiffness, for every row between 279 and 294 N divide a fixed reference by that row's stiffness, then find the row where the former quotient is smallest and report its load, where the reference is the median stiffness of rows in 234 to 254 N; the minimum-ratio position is 290.0 N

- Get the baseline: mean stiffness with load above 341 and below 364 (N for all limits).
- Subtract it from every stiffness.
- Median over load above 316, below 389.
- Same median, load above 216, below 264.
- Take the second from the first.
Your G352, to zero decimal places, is -5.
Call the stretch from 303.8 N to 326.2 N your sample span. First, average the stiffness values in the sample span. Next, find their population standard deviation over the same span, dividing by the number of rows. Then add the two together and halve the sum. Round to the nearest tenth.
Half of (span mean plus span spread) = 53.4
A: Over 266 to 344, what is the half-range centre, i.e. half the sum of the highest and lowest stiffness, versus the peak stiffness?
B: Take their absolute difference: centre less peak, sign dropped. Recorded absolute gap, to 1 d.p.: 7.9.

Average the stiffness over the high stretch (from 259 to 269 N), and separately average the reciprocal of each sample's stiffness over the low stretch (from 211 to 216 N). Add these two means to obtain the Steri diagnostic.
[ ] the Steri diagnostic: 109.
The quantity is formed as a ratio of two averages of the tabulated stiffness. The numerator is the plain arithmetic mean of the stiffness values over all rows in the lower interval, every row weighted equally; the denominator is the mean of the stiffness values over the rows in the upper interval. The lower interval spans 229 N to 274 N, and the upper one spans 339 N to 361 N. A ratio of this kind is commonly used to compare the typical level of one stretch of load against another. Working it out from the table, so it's 1.05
